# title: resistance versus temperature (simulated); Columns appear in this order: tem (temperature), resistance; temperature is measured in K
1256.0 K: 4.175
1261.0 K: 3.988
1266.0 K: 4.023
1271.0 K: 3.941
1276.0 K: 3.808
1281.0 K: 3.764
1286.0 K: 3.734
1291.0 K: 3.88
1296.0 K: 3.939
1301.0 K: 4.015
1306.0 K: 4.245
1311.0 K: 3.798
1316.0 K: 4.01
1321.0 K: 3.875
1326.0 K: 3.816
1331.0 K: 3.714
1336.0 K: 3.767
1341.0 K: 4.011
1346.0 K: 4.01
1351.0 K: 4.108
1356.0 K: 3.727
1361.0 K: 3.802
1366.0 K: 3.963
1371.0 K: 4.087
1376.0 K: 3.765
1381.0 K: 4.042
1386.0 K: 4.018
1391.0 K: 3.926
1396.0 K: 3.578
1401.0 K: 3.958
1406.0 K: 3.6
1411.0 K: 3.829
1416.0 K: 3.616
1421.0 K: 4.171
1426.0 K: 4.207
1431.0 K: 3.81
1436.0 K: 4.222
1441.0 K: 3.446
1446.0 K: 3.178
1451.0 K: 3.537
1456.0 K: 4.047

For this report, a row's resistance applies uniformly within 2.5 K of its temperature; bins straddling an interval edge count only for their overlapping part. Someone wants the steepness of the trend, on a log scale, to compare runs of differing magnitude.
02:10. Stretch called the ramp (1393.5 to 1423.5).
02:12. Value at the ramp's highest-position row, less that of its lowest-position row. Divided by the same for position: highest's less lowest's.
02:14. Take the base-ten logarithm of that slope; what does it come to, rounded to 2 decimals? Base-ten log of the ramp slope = -1.62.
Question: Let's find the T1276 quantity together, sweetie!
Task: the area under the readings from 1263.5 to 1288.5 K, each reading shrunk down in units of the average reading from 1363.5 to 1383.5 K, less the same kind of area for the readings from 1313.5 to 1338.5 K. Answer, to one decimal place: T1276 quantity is 0.1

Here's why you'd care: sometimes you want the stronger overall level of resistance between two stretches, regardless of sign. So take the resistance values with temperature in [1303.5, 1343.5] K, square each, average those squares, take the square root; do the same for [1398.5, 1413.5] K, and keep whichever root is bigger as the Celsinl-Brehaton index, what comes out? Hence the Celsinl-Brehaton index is 3.91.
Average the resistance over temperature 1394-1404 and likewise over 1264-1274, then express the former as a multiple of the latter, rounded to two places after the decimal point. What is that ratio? 0.95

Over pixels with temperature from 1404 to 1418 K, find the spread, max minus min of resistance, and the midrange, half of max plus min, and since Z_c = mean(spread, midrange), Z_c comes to 1.97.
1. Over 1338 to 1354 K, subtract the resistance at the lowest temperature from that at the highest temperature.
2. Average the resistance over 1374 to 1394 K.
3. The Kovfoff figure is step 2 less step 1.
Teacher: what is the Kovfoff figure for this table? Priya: 3.84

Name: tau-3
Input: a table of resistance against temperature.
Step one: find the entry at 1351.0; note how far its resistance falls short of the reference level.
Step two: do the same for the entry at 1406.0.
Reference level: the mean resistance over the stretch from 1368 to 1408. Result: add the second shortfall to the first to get 0.04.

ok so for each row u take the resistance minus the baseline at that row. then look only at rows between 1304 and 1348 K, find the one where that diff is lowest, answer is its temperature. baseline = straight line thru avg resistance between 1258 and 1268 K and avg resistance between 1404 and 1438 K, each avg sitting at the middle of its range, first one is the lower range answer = 1331.0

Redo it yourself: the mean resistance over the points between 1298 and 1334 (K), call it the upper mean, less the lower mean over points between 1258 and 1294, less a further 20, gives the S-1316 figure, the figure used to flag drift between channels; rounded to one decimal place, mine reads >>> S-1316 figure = -20.0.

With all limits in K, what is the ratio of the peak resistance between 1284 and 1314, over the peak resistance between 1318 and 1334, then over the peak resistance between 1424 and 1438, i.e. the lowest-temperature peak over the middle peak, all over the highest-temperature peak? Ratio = 0.259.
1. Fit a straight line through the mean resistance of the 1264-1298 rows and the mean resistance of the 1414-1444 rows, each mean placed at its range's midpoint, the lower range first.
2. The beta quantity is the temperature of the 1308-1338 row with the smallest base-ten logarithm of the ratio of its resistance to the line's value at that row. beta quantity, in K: 1331.0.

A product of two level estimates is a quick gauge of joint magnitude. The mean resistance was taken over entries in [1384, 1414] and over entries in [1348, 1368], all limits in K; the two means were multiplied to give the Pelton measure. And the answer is 14.9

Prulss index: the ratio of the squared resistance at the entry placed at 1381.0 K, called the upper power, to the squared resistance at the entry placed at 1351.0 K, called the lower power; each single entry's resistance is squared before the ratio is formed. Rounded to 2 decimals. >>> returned 0.97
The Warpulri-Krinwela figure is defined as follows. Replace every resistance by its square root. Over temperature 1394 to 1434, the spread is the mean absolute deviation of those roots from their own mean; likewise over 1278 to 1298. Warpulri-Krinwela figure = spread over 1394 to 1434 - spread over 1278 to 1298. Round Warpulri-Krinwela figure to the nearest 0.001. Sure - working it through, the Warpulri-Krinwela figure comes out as 0.030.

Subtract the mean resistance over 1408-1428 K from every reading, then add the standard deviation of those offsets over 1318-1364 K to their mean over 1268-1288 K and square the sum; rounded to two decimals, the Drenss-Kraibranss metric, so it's 0.00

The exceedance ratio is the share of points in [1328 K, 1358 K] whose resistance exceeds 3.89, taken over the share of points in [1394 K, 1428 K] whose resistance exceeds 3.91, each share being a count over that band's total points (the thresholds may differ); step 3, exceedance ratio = 1.2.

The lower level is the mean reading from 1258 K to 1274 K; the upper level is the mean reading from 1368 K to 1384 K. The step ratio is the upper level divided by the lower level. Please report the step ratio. 1.00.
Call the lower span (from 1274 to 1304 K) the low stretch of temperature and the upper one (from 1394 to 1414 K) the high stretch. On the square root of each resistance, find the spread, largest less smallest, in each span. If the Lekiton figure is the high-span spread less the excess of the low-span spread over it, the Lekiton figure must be 0.12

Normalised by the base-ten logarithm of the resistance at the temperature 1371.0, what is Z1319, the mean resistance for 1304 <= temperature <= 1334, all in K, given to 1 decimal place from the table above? 6.4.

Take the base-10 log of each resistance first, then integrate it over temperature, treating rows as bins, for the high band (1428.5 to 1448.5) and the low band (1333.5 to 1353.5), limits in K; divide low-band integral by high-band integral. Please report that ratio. 1.067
